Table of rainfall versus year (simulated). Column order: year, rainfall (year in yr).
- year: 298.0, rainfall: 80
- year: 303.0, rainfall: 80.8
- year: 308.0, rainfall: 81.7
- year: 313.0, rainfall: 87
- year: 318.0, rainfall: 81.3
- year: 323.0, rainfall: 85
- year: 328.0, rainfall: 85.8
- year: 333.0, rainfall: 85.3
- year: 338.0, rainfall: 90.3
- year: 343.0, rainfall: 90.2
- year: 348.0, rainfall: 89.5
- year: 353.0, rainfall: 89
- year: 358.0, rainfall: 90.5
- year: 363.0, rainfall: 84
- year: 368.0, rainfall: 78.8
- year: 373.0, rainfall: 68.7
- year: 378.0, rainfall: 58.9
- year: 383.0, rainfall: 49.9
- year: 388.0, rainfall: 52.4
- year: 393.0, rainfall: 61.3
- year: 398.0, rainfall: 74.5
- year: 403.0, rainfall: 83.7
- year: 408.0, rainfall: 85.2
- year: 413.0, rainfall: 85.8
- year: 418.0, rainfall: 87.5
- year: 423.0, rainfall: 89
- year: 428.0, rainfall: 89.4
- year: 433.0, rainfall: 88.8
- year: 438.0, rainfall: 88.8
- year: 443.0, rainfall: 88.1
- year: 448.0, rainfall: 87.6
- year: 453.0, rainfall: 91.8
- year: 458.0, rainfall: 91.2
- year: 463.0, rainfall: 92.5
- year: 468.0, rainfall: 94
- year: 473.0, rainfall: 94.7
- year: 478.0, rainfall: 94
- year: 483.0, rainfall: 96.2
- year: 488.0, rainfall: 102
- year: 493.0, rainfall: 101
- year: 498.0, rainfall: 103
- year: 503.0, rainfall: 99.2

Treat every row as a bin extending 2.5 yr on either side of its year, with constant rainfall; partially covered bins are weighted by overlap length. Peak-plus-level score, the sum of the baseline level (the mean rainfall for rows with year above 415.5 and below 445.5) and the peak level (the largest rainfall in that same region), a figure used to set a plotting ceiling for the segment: 178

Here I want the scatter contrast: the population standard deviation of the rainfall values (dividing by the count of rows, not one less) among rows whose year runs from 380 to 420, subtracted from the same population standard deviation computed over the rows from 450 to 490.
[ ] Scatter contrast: -12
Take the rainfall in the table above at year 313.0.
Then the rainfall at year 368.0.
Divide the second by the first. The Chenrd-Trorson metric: 0.9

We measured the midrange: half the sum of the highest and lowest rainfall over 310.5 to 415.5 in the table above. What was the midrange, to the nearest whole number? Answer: 70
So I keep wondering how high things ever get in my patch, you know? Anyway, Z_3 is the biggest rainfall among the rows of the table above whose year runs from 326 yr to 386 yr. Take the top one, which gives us 90.5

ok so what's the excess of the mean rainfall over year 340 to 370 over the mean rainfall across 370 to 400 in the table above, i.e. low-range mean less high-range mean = 26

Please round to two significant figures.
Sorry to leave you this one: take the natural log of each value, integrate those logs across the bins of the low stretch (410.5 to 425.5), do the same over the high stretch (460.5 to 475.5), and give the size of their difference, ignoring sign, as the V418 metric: 1.0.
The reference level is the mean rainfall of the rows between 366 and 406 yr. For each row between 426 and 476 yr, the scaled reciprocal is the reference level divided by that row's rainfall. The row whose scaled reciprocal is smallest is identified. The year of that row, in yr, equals 473.0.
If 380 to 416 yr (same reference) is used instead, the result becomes 413.0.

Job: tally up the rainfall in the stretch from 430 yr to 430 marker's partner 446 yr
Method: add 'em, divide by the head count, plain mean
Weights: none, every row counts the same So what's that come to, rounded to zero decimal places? 89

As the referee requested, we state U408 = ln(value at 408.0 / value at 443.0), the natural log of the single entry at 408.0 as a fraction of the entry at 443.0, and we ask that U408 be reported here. -0.033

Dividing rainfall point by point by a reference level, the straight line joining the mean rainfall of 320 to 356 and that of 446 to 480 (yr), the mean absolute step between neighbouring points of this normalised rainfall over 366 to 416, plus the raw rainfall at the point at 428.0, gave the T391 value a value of 89.5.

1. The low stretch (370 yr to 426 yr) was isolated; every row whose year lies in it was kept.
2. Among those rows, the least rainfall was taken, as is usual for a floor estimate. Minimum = 49.9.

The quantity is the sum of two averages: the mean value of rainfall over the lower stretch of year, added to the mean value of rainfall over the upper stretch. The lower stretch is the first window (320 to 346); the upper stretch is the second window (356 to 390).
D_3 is 156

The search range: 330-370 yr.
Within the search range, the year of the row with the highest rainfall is 358.0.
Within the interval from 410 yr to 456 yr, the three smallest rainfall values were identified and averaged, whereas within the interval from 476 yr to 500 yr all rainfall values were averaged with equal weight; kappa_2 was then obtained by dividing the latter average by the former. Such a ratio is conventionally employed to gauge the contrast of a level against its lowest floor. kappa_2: 1.1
